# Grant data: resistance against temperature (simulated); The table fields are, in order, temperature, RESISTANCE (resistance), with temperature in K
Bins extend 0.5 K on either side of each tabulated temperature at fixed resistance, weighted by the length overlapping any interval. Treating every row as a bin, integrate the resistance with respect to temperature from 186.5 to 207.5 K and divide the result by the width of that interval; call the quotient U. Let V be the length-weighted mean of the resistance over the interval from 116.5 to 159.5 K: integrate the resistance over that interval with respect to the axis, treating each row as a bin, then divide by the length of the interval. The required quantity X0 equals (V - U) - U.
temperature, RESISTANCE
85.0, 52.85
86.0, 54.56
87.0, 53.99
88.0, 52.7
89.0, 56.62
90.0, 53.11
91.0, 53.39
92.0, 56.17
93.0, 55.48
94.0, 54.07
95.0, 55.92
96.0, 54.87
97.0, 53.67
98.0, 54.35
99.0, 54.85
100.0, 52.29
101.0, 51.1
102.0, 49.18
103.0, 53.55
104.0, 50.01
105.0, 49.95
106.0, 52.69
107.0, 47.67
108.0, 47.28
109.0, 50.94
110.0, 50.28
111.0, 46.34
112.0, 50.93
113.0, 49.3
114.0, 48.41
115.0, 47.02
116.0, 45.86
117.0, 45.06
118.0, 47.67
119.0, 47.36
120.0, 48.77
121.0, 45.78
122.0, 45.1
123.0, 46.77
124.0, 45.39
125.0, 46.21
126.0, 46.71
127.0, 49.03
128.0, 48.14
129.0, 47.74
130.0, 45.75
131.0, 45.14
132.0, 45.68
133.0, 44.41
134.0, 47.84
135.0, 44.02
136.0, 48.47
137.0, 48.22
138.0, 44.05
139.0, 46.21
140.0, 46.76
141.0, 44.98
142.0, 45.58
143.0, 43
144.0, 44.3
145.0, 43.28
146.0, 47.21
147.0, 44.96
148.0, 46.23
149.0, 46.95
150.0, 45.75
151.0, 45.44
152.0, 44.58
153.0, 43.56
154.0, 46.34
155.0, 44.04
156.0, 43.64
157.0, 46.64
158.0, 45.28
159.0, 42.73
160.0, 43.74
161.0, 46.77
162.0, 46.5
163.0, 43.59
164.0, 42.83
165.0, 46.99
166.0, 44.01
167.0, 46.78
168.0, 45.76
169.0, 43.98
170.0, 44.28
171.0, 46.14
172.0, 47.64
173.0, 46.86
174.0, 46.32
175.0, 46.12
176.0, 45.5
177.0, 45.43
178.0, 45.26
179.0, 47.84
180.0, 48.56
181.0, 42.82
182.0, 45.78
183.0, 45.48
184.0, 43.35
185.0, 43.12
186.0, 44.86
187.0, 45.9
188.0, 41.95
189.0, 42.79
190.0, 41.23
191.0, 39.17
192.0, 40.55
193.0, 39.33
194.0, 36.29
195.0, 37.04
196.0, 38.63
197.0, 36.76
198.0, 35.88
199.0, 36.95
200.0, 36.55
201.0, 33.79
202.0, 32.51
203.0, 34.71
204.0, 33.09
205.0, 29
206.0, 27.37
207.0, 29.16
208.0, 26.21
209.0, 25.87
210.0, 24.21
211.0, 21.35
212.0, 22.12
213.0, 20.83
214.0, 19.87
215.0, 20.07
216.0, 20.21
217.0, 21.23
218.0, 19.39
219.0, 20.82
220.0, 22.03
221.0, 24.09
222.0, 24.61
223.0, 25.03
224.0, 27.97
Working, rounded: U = 37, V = 45.8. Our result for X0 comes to -27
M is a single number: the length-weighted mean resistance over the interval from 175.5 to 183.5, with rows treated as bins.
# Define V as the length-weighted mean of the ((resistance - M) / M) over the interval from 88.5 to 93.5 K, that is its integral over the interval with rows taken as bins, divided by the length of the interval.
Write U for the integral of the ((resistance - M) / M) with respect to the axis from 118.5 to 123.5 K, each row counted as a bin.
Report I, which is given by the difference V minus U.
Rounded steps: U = 0.10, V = 0.20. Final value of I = 0.10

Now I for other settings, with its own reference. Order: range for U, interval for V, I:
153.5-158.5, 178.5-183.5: 0.08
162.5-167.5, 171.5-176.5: 0.12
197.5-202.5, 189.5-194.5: 1.02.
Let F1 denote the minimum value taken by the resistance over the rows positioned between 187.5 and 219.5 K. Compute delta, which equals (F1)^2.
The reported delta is 376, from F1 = 19.39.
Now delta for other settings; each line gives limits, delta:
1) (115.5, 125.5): 2030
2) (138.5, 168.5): 1826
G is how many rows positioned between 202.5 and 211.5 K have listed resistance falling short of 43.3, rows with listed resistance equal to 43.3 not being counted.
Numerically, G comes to 9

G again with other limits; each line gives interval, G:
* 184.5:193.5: 7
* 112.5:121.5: 0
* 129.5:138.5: 0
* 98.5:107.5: 0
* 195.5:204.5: 9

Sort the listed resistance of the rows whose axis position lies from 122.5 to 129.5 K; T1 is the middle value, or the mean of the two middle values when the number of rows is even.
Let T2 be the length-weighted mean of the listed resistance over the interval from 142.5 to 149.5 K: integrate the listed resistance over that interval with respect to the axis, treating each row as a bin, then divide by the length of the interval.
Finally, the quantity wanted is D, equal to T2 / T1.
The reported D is 0.965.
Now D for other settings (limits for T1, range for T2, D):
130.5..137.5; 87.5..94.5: 1.193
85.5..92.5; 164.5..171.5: 0.841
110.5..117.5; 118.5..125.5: 0.989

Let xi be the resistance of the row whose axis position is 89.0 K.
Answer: 56.62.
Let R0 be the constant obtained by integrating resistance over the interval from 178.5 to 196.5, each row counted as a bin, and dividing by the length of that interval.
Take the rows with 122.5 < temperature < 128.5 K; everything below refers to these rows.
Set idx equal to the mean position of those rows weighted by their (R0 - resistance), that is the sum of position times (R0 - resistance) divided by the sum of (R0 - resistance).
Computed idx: 125.8 K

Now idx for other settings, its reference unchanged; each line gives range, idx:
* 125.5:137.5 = 131.3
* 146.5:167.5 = 156.6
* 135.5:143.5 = 138.6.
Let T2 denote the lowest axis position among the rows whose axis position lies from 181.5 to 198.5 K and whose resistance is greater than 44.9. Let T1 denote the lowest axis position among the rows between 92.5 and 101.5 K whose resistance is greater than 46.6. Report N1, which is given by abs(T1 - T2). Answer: 89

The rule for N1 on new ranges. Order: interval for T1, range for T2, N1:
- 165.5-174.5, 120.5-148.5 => 46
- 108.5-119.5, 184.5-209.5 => 78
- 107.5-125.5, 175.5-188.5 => 68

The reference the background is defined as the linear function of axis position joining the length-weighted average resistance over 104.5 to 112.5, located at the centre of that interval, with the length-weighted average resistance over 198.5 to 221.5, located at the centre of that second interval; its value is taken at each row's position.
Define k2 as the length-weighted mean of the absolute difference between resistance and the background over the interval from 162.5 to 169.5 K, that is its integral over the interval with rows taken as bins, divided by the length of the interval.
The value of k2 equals 9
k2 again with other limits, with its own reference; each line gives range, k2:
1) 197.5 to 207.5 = 5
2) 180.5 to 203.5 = 10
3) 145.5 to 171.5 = 7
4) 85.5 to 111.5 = 2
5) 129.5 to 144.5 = 3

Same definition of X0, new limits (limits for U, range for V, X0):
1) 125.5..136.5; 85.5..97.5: -39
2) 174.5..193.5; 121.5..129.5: -41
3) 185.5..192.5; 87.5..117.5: -33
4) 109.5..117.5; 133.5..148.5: -50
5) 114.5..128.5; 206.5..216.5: -71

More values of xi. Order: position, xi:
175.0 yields 46.12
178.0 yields 45.26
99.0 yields 54.85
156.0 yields 43.64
